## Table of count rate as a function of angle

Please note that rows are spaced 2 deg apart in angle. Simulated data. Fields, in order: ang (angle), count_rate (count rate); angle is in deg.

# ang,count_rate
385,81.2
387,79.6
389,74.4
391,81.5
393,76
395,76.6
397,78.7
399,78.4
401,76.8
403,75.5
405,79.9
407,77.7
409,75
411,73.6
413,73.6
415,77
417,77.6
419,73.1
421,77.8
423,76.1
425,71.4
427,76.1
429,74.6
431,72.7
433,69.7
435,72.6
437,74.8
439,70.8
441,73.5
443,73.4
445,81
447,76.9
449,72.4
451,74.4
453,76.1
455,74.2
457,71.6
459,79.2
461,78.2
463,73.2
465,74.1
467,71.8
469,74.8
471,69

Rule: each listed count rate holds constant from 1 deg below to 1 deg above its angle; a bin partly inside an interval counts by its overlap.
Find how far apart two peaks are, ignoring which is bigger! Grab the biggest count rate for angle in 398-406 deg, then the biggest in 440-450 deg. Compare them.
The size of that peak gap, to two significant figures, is 1.1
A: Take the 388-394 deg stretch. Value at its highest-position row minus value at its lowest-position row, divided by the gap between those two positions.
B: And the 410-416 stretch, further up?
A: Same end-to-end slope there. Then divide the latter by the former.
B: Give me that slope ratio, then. 2.1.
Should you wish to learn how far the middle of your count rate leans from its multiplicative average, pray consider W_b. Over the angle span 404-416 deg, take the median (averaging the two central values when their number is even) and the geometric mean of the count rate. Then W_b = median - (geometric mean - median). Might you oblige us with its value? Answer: 76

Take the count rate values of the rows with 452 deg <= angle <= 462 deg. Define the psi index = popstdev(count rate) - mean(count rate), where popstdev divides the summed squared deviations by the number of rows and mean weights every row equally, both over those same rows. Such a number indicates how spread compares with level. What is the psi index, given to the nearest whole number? -73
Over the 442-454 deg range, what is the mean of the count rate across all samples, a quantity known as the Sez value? 75.7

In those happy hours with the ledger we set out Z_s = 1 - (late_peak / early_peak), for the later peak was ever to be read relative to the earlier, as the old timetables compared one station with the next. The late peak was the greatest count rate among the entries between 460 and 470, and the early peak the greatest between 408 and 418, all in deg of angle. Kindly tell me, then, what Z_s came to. -0.008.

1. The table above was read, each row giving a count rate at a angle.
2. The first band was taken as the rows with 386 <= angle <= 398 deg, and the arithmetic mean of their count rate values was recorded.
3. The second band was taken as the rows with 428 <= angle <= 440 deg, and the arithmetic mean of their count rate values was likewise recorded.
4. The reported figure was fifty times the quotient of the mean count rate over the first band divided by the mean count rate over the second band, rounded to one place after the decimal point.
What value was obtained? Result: 53.6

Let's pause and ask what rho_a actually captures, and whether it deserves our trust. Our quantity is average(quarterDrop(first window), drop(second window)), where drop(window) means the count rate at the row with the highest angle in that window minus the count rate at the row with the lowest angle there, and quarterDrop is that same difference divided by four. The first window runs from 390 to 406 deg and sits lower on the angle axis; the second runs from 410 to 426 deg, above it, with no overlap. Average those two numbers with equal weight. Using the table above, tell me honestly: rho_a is -1.3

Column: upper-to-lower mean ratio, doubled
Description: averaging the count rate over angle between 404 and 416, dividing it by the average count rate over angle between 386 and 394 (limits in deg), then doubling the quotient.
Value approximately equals 1.96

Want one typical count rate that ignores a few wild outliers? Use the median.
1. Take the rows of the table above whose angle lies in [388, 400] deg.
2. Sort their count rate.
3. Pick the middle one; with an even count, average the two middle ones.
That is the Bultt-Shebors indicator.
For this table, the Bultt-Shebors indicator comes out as 77.5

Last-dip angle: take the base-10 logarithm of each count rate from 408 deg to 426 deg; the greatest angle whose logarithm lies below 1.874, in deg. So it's 425 deg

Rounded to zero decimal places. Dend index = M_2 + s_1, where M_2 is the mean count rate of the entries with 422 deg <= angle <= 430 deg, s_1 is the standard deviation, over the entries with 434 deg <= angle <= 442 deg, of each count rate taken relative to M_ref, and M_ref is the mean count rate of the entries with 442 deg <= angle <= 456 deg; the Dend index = 76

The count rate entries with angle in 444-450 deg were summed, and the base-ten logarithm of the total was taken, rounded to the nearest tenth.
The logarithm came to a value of 2.4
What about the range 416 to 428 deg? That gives 2.7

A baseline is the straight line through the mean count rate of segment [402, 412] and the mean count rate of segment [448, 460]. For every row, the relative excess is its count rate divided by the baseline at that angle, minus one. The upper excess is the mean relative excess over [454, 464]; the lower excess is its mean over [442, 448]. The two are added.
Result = 0.04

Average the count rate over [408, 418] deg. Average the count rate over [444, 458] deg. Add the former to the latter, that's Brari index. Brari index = 151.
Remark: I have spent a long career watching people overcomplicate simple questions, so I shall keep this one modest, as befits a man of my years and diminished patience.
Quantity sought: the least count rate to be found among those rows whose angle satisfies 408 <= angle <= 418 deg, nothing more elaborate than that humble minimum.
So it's 73.6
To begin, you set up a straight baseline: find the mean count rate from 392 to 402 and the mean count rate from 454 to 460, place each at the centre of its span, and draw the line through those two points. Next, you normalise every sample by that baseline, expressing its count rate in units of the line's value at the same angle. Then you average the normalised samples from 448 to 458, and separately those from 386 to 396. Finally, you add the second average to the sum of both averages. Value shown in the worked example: 2.98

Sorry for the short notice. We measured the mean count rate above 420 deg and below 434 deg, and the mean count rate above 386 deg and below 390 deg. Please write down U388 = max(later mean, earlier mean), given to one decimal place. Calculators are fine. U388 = 77.0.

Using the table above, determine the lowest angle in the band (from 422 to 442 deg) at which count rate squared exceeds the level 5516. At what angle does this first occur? 423 deg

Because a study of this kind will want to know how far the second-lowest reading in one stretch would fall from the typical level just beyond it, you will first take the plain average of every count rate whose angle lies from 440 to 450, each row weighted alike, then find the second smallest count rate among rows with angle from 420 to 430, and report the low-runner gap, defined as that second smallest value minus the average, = -0.8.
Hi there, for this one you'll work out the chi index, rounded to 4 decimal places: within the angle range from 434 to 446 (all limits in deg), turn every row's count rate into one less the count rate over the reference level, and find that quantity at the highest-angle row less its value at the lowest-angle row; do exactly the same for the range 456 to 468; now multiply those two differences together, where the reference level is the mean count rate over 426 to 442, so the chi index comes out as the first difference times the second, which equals 0.0003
